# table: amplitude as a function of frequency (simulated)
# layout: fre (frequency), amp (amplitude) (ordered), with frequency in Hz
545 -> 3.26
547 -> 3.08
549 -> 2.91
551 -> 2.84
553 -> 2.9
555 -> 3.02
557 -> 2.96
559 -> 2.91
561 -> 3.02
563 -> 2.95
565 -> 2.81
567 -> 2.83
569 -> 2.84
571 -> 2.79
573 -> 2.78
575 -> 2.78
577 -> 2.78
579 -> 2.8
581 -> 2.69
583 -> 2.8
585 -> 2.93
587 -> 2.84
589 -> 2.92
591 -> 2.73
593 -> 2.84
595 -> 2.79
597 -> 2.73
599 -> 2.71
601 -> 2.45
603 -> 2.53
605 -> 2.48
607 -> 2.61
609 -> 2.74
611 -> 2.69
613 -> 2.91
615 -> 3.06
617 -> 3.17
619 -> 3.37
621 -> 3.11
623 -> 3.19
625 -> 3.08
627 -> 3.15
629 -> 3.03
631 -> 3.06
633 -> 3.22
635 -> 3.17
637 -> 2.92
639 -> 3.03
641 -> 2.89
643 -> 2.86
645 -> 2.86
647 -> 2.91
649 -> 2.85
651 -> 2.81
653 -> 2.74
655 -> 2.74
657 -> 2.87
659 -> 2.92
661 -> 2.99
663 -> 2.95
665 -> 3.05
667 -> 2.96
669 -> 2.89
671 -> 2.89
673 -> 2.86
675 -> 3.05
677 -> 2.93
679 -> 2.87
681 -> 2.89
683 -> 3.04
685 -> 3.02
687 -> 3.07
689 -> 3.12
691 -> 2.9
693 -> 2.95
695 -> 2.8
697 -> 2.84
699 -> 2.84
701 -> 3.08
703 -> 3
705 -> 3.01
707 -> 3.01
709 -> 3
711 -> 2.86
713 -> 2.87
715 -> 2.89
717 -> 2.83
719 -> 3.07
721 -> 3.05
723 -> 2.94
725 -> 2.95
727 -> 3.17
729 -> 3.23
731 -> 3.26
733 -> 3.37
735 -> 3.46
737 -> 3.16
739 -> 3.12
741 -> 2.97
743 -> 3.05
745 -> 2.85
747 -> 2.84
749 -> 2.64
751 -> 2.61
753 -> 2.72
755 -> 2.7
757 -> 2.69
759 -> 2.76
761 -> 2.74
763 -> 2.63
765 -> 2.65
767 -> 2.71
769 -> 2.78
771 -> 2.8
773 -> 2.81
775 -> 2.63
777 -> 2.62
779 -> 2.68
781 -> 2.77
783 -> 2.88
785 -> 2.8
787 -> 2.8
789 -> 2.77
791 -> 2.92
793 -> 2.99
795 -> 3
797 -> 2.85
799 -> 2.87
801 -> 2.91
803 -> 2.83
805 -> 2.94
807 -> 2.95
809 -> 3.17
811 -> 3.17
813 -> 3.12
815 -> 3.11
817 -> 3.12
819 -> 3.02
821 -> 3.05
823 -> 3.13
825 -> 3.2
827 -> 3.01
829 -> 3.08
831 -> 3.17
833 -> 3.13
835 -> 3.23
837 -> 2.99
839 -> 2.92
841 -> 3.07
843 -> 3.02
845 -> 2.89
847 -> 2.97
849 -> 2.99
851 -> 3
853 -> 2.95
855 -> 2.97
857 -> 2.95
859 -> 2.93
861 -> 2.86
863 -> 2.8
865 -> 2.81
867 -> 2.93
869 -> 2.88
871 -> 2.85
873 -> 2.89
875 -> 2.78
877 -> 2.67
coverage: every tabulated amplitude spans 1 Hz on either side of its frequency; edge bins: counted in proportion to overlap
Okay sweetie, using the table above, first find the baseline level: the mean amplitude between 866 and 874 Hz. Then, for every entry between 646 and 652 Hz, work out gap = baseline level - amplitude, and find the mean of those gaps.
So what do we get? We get 0.031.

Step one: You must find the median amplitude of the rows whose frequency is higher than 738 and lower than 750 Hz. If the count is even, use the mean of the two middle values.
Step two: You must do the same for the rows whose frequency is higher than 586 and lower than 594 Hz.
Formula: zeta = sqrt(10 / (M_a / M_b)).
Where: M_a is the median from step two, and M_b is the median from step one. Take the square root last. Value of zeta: 3.20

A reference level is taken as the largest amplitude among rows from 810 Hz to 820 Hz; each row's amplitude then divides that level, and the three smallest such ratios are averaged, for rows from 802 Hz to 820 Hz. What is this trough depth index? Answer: 1.01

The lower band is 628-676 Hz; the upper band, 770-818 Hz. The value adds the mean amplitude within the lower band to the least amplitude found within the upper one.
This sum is 5.56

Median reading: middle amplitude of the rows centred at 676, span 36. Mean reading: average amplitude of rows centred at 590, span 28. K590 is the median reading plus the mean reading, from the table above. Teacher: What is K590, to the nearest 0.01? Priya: 5.70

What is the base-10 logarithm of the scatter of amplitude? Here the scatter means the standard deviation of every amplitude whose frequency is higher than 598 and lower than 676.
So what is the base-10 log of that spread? -0.69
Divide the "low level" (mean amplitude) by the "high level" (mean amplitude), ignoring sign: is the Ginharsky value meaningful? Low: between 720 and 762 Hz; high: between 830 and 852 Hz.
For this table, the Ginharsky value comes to 0.98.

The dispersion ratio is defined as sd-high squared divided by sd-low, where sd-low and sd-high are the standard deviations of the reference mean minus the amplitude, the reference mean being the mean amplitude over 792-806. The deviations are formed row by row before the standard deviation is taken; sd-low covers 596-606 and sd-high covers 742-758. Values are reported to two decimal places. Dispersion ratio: 0.16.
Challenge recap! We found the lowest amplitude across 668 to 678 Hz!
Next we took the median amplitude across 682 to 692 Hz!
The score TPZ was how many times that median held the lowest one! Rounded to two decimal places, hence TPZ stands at 1.06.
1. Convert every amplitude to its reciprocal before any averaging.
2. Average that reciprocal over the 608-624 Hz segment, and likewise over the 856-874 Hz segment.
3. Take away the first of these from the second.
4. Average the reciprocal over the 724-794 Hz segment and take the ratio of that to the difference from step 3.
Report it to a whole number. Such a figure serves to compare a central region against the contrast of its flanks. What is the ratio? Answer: 22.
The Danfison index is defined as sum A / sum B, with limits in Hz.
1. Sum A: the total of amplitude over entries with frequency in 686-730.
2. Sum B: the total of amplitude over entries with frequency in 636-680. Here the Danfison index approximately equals 1.03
